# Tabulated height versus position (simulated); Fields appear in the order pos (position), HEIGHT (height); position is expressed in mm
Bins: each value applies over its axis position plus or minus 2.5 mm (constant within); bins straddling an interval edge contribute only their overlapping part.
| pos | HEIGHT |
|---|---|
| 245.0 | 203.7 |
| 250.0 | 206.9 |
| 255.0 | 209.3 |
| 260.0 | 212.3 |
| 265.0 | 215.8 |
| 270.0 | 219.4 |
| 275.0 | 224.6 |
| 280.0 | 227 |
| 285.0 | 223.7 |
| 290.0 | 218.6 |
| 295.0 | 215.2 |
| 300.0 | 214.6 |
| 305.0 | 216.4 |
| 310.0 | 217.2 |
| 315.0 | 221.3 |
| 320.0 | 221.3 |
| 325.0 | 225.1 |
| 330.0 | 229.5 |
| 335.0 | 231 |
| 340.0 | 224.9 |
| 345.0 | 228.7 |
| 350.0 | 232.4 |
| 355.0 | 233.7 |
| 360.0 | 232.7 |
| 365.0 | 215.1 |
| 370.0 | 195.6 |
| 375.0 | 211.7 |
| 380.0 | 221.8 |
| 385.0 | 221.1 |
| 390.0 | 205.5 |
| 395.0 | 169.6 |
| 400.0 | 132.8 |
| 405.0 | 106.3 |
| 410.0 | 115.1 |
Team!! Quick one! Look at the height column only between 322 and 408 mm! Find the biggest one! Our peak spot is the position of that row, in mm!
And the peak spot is 355.0 mm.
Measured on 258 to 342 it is 335.0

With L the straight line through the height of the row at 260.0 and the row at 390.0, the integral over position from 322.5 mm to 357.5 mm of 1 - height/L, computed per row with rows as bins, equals -3.6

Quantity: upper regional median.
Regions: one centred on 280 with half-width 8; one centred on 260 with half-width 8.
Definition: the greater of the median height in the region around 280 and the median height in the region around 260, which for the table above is 225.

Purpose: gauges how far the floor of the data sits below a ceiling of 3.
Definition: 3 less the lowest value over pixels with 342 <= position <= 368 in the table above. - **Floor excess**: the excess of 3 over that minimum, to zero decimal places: -212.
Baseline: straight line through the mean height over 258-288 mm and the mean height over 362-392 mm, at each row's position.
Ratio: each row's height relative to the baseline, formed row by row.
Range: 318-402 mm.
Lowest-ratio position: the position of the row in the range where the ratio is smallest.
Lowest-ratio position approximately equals 400.0 mm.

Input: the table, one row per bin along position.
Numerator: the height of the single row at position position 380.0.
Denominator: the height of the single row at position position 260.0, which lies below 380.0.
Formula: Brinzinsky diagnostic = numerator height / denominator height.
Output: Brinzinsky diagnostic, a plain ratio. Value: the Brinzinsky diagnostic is 1.04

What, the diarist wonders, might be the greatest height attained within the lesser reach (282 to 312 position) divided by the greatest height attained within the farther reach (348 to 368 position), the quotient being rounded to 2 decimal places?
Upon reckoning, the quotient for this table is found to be 0.96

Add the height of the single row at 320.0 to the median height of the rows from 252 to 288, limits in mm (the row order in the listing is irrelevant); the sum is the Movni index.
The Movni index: 441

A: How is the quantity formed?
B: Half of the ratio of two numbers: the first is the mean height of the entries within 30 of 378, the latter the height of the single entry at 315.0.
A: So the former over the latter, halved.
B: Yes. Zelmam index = 0.45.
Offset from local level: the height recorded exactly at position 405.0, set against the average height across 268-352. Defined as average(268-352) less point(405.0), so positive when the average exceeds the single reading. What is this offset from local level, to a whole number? 117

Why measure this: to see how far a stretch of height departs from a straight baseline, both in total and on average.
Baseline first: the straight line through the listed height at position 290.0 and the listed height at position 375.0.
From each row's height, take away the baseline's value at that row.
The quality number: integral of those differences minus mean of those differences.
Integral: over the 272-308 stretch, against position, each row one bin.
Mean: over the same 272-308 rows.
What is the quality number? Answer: 48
